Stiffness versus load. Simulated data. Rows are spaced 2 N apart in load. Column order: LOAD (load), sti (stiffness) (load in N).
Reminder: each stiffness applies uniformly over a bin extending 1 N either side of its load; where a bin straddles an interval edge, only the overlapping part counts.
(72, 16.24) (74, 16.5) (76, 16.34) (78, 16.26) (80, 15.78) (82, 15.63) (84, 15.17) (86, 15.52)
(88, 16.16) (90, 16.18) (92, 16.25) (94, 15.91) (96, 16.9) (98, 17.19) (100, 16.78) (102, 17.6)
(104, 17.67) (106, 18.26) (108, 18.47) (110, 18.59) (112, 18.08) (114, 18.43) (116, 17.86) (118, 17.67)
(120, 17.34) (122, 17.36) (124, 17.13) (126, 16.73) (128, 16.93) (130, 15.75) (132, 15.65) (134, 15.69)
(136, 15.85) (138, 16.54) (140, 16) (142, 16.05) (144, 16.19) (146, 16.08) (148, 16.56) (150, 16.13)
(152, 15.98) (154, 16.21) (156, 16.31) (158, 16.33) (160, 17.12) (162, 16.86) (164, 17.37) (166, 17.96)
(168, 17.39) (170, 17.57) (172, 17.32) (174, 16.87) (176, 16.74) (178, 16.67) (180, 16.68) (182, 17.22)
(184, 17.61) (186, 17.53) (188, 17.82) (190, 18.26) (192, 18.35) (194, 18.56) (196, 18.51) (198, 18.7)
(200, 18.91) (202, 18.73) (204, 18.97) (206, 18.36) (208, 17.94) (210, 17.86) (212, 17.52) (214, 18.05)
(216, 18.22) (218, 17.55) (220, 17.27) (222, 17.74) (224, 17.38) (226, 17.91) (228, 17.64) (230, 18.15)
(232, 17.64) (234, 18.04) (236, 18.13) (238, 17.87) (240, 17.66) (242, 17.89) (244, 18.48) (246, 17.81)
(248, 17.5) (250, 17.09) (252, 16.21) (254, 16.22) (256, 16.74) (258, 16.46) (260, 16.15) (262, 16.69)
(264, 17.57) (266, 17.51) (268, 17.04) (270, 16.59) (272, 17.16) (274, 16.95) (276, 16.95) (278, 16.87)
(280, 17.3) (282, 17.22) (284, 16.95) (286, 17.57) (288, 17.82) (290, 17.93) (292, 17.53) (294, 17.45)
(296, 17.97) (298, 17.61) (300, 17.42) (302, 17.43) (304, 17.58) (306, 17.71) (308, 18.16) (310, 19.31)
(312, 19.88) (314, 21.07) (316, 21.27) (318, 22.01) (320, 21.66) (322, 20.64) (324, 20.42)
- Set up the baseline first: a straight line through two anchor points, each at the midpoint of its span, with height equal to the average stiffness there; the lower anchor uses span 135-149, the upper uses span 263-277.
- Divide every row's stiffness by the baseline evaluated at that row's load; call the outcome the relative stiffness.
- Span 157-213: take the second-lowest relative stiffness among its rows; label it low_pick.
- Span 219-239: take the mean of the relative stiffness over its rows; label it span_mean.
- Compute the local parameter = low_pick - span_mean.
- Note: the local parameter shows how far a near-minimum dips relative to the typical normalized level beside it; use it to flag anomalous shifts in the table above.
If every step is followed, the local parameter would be -0.044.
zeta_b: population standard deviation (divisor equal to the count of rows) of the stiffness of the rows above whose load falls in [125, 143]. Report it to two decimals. 0.45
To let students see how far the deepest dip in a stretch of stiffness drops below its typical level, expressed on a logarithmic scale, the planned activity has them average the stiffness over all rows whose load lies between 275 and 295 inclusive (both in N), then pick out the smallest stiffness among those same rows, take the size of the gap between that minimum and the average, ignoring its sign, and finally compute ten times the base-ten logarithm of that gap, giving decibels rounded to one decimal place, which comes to -3.1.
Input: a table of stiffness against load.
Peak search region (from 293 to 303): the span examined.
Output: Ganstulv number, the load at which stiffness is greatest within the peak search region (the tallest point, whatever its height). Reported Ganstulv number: 296 N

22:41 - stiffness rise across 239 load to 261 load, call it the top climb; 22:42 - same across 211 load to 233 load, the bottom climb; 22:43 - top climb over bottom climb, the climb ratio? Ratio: -13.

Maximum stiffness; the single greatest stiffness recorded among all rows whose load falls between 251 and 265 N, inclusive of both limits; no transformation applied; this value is 17.57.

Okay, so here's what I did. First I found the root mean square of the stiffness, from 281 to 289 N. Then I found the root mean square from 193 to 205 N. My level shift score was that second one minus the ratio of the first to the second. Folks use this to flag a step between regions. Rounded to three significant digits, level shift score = 17.8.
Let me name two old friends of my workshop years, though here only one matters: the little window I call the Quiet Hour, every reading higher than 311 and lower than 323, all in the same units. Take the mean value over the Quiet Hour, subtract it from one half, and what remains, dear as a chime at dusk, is -20.6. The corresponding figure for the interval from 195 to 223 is -17.7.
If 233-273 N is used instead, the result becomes -16.7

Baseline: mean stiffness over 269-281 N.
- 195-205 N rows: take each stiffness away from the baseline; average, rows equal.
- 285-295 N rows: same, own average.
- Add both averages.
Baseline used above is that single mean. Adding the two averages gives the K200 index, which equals -2.5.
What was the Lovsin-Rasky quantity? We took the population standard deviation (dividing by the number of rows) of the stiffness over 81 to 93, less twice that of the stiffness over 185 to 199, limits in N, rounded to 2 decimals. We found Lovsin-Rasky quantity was -0.38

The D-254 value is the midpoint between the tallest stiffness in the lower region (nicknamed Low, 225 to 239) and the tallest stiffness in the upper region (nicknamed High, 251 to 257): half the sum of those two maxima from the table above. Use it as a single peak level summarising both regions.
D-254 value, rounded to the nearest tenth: 17.4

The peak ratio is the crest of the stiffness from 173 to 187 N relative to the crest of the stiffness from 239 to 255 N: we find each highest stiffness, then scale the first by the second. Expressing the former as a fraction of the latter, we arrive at 0.95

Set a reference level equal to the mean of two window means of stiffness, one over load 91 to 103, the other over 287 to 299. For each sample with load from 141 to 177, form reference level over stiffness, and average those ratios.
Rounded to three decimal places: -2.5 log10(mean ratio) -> -0.035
